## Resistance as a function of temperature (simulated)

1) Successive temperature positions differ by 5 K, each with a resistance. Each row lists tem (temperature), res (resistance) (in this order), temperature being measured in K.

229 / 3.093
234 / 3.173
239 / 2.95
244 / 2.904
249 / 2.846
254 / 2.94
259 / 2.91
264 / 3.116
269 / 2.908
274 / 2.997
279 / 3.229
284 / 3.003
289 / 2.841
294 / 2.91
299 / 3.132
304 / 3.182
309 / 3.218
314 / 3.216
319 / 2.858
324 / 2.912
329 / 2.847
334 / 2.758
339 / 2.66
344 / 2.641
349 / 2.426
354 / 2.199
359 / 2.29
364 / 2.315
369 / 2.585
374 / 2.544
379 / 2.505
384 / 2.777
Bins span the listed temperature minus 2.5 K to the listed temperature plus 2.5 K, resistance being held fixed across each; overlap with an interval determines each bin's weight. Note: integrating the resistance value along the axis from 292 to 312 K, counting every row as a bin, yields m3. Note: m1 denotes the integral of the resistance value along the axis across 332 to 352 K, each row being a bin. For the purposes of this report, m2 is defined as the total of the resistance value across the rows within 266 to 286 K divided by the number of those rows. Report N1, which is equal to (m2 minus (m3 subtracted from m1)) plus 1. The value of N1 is 14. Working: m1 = 52.1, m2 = 3.03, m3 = 62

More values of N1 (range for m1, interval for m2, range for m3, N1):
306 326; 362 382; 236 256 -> 1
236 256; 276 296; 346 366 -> -8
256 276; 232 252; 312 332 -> 3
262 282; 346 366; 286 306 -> 2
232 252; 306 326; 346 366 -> -9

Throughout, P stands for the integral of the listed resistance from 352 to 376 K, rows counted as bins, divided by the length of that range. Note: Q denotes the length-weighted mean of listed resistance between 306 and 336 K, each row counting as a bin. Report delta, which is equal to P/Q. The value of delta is 0.80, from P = 2.39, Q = 2.98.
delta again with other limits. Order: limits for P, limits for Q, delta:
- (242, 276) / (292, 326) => 0.96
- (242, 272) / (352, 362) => 1.31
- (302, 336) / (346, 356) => 1.28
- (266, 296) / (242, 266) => 1.02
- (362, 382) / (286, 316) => 0.81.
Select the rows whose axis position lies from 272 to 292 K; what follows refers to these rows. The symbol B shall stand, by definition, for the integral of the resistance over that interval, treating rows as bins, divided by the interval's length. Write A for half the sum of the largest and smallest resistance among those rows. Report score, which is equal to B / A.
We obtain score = 0.994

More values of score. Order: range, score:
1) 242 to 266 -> 0.986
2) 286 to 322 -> 1.006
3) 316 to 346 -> 1.004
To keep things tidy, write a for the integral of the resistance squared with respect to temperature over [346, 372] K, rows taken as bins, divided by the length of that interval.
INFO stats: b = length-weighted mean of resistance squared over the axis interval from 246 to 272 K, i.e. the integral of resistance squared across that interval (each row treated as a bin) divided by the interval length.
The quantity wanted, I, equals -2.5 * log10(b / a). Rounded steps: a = 5.6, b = 8.7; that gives -0.5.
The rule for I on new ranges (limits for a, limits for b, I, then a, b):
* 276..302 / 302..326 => 0.0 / 9.2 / 9.5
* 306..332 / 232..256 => 0.0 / 9.1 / 8.8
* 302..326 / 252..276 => 0.1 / 9.5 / 8.9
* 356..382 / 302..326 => -0.5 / 6.0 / 9.5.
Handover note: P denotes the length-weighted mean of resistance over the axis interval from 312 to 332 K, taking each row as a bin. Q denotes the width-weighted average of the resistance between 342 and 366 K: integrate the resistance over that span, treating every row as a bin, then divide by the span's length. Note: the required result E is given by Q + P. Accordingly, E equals 5.3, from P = 2.95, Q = 2.4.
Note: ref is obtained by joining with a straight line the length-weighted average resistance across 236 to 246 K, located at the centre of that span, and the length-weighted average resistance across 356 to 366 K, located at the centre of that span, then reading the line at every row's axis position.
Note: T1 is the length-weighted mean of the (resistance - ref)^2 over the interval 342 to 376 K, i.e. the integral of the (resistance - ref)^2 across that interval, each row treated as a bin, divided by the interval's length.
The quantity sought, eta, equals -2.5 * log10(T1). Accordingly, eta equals 3.5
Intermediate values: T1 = 0.04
